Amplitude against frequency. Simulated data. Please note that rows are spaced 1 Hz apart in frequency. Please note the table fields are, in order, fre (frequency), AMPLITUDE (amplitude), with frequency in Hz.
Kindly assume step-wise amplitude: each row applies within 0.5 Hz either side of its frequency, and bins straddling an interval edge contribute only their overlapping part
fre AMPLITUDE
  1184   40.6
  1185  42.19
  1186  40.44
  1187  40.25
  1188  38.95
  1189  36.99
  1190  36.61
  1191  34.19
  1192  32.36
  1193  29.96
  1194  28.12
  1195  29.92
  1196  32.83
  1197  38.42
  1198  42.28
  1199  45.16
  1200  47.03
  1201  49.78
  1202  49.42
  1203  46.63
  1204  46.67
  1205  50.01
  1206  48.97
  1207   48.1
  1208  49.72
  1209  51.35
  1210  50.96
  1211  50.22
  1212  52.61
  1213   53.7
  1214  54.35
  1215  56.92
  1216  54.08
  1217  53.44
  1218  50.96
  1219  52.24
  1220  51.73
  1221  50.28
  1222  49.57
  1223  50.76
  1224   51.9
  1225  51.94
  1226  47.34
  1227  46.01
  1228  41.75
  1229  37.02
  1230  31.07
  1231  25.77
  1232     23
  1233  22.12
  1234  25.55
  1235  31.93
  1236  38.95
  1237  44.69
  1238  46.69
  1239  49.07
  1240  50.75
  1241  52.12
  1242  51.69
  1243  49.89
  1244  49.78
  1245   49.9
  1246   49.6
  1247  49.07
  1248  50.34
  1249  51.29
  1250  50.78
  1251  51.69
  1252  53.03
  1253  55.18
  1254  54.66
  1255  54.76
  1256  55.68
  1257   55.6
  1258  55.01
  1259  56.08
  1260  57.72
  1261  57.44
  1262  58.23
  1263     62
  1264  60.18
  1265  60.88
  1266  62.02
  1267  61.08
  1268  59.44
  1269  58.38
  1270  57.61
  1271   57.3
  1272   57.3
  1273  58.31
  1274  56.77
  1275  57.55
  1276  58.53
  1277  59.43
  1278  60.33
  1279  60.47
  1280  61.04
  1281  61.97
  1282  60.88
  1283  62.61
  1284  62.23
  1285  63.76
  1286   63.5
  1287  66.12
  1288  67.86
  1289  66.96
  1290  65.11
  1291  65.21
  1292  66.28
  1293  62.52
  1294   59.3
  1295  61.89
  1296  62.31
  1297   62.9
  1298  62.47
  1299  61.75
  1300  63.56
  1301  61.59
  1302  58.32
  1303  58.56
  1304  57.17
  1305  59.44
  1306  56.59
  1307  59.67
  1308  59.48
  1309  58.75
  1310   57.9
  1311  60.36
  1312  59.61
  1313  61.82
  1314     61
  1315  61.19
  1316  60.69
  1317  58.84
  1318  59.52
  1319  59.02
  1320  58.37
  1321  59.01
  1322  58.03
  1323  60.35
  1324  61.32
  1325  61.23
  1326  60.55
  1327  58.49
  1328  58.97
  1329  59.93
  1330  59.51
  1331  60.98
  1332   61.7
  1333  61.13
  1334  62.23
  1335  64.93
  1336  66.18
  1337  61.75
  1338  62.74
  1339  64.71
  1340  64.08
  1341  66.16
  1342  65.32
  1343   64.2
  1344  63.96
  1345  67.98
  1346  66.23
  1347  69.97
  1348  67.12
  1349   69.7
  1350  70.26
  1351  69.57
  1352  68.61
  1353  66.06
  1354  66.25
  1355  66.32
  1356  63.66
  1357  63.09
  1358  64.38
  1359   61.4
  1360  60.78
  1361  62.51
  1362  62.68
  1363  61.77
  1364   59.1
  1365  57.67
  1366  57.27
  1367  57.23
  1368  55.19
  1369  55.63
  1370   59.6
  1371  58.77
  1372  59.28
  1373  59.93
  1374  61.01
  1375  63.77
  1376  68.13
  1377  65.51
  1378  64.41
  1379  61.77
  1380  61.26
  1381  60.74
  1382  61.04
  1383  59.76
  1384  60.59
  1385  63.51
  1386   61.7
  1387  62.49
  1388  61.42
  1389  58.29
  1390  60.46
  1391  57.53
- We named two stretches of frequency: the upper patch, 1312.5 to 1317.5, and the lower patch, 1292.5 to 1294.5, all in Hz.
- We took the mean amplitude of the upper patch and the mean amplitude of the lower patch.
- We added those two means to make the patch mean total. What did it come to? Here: 122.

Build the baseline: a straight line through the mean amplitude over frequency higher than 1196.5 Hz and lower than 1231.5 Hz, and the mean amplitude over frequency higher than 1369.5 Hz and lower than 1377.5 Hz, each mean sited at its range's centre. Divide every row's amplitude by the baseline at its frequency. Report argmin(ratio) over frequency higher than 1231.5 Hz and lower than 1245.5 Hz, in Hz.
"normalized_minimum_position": 1233 Hz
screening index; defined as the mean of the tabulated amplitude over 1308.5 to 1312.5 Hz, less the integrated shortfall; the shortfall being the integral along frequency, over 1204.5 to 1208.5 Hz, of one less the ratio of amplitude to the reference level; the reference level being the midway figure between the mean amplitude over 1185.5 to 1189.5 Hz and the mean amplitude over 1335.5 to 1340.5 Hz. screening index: 59.0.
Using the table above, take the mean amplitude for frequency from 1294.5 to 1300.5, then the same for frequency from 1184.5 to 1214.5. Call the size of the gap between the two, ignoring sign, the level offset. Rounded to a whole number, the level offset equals 19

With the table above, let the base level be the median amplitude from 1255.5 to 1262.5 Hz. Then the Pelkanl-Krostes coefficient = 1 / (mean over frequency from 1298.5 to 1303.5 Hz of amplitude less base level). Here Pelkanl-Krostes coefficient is 0.21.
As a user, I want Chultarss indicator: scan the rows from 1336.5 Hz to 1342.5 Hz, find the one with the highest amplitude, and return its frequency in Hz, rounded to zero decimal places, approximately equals 1341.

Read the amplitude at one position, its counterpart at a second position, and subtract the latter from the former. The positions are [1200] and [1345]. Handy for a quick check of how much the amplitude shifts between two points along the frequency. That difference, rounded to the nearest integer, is -21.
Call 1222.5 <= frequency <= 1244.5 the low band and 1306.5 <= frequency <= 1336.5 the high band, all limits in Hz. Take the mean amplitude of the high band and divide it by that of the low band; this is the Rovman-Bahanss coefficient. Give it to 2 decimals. 1.44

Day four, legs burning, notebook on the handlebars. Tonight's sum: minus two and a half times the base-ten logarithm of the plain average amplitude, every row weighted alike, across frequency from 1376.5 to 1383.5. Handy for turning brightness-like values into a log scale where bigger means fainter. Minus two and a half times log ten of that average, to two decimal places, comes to -4.48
